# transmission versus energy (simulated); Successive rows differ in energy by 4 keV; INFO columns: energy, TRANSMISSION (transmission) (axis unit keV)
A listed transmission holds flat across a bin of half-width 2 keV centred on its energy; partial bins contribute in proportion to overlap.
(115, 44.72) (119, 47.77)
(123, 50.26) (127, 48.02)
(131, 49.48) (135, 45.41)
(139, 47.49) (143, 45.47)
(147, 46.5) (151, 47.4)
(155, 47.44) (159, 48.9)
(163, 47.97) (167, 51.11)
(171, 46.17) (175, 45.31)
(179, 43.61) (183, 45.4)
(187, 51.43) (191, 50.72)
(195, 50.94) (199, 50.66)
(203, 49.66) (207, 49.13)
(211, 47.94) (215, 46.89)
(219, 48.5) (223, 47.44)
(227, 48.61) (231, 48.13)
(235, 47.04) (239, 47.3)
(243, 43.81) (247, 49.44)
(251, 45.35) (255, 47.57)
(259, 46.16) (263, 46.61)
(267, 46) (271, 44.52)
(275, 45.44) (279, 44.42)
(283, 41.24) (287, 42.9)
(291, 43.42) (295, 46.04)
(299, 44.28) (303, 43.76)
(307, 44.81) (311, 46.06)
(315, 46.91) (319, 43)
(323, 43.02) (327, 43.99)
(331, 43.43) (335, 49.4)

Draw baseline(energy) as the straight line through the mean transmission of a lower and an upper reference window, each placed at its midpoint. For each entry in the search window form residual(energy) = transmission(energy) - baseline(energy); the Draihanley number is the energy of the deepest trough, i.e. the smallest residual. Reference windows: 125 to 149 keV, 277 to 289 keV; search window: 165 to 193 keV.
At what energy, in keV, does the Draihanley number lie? 179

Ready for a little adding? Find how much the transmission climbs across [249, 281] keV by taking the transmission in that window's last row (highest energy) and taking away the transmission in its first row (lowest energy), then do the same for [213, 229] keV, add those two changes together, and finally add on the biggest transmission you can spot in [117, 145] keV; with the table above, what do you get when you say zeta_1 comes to 51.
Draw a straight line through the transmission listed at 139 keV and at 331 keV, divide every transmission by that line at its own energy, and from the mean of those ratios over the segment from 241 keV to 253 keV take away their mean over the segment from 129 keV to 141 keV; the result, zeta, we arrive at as 0.02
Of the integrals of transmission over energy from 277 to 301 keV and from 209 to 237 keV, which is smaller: 1049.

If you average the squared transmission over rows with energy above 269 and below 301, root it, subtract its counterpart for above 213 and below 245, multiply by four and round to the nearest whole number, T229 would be -13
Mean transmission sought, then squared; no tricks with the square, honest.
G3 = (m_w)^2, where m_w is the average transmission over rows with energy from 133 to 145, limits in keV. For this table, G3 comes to 2127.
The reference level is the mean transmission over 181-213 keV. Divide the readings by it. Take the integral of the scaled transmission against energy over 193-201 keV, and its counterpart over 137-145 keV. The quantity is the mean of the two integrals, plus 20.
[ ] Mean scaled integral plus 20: 27.9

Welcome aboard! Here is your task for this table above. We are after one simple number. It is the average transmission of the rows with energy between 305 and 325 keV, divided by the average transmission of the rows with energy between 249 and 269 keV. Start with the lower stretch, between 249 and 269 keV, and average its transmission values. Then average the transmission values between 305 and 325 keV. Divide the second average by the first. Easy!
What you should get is 0.97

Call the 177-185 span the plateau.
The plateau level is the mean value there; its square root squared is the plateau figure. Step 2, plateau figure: 44.5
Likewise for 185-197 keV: 51.0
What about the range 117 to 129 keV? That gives 48.7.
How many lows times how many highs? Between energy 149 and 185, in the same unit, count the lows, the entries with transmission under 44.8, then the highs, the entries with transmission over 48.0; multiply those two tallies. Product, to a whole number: 2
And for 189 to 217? 0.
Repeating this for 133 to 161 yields 0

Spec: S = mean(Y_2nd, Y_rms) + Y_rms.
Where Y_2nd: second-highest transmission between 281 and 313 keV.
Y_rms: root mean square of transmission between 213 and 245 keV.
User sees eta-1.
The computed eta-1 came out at 93.9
